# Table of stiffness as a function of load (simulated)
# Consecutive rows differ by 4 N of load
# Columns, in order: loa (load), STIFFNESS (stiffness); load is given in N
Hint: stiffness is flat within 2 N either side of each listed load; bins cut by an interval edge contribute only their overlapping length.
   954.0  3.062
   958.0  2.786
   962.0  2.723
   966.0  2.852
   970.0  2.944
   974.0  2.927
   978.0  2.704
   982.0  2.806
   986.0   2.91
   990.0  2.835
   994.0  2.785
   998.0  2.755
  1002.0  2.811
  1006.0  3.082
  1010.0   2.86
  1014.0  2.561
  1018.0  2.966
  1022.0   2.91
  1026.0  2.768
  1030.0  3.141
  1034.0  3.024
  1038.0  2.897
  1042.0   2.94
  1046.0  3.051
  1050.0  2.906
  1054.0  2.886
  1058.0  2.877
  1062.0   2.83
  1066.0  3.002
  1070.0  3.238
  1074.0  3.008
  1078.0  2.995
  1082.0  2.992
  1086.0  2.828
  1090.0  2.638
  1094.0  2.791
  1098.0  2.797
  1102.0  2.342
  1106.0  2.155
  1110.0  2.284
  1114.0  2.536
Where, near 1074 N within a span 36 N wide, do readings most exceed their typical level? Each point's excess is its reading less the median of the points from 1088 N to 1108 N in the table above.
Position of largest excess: 1070.0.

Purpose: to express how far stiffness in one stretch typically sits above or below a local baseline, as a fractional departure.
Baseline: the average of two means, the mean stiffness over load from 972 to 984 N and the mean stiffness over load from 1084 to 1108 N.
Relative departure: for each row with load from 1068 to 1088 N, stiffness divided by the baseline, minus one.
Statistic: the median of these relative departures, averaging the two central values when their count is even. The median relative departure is 0.11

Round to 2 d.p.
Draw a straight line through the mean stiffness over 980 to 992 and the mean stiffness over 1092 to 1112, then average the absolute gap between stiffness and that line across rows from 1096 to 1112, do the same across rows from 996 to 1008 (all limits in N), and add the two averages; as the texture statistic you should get 0.35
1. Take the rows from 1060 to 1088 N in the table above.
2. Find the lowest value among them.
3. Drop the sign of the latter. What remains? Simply 2.83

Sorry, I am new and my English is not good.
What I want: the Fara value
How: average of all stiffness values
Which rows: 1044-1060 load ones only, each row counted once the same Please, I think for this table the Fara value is 2.93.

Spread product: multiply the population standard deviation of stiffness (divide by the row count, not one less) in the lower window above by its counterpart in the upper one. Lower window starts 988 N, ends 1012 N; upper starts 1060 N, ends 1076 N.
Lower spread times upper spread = 0.0155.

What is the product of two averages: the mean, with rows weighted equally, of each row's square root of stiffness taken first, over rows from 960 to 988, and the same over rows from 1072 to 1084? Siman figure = 2.92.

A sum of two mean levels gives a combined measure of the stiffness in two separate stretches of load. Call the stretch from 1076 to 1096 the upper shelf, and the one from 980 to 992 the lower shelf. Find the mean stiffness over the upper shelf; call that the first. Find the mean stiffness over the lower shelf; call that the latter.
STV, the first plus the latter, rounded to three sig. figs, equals 5.70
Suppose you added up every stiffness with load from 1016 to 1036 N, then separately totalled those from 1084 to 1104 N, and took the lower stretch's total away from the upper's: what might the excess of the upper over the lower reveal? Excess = -1.4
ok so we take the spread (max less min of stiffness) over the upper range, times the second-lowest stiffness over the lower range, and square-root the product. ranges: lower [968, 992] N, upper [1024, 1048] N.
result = 1.02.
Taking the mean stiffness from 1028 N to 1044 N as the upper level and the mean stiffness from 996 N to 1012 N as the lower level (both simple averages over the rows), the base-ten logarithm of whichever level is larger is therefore 0.477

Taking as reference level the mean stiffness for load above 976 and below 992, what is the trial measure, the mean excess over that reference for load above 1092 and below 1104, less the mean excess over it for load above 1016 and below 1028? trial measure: -0.24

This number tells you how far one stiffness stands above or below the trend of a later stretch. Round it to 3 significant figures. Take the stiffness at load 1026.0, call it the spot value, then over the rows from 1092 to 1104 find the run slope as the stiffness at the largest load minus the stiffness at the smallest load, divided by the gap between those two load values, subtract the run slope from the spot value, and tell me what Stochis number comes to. 2.82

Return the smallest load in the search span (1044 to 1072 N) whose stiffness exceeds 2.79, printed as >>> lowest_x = 1046.0 N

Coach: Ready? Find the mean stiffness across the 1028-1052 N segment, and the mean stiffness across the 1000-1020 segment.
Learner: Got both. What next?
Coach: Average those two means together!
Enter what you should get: 2.92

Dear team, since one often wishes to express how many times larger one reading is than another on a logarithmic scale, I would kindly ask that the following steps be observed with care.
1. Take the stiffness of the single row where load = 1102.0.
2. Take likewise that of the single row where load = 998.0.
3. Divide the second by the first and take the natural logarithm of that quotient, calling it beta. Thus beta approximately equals 0.16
